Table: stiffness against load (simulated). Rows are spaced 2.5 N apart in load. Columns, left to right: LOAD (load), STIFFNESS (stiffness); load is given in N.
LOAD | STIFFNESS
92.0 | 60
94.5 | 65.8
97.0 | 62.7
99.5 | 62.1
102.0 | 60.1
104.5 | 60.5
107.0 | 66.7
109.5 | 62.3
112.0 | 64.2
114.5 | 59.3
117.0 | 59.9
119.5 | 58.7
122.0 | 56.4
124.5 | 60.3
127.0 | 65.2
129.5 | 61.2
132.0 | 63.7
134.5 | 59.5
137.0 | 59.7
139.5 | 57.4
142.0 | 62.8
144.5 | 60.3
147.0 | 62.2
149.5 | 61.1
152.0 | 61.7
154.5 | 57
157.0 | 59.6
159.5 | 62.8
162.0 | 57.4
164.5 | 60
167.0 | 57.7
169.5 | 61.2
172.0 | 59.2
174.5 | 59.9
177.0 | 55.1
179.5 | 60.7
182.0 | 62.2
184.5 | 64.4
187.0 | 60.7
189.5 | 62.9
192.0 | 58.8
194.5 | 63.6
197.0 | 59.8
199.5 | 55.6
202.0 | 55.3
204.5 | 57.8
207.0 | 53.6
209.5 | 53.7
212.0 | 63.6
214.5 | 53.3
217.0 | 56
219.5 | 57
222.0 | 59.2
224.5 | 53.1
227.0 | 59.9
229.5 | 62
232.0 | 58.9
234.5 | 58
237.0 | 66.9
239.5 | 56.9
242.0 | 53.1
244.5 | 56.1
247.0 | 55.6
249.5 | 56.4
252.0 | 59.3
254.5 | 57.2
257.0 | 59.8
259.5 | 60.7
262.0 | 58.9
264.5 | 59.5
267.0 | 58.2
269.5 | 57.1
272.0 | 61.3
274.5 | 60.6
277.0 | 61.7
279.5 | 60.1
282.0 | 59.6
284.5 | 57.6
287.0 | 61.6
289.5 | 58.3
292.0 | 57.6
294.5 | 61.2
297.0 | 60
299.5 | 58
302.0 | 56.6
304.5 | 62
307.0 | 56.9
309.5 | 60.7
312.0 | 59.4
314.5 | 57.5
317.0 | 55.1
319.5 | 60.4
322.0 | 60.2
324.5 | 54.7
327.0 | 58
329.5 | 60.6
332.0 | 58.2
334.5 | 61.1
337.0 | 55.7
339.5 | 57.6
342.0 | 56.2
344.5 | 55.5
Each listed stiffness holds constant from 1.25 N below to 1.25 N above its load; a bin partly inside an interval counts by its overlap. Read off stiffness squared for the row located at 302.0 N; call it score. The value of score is 3204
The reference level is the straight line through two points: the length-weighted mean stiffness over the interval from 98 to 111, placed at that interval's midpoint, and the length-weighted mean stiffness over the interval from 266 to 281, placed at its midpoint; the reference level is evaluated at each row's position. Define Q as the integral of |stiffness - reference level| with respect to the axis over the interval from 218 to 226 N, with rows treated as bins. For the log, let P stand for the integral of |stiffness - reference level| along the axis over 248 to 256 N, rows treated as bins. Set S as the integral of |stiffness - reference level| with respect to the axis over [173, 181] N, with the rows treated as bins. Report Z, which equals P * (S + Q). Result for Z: 1099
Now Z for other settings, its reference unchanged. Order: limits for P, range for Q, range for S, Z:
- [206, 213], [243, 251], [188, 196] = 2049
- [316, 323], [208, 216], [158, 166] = 957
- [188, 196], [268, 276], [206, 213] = 914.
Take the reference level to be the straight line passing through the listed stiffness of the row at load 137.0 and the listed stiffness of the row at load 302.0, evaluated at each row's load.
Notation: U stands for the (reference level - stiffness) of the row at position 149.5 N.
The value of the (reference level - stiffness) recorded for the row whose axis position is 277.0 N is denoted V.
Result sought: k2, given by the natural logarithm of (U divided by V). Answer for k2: -1.0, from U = -1.6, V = -4.6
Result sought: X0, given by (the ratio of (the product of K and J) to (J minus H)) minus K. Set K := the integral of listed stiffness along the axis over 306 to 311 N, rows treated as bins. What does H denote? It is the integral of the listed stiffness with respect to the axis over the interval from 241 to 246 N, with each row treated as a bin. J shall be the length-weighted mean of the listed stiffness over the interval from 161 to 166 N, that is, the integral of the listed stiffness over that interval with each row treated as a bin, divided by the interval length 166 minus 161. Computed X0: -375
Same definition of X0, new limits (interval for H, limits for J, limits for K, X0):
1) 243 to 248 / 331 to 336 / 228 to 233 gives -385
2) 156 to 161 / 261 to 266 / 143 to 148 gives -380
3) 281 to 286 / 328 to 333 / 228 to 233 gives -379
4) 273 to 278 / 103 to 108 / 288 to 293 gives -367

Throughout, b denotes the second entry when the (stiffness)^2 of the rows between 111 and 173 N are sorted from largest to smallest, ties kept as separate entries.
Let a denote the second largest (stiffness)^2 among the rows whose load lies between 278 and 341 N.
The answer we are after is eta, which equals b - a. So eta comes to 327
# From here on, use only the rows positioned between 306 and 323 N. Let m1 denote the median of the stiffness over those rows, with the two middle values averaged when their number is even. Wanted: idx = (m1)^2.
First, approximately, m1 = 59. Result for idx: 3528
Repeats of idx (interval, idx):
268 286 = 3612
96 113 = 3881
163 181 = 3588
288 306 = 3399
